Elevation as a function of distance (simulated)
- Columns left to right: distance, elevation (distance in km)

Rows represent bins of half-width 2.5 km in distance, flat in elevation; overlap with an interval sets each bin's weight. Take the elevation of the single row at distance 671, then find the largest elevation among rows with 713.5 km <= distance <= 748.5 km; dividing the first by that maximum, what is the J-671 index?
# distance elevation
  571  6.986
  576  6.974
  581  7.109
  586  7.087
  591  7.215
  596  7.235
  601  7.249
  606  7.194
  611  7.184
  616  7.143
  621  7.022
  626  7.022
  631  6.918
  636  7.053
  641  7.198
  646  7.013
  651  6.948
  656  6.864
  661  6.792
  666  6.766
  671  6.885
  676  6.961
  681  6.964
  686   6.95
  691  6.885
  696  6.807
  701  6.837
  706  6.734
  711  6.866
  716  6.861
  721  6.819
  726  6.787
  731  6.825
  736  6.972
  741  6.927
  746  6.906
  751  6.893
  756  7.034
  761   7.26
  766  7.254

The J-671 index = 0.99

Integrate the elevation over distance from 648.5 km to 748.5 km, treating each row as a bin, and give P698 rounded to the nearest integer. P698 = 687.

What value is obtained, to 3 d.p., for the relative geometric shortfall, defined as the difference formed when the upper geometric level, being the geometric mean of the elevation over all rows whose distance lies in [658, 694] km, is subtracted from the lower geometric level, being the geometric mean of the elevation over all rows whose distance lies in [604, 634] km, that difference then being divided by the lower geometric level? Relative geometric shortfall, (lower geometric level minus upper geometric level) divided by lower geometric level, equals 0.027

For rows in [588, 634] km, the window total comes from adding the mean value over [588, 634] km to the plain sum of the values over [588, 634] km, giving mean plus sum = 71.3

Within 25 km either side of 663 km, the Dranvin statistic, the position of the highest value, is 641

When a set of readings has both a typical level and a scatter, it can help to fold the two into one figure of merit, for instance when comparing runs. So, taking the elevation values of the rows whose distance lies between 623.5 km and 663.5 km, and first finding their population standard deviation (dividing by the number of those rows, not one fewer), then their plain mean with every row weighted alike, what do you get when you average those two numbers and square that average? 12.6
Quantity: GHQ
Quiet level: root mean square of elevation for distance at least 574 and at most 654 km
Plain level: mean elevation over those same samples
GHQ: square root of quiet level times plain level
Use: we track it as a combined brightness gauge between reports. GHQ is 7.10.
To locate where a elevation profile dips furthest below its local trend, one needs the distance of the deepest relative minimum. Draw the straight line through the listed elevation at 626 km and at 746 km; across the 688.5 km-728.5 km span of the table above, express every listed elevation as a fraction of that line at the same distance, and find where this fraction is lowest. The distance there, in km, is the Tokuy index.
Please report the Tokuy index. 706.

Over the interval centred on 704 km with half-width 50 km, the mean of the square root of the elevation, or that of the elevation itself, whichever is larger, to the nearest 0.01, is 6.87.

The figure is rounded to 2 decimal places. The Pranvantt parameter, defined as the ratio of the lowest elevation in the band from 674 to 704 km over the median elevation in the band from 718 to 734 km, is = 1.00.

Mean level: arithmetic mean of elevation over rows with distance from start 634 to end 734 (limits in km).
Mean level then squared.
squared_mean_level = 47.5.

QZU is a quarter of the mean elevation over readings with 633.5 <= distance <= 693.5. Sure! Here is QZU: 1.73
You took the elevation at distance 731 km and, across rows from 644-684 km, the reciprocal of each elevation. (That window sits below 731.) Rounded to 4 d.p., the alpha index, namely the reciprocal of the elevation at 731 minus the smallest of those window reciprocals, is 0.0039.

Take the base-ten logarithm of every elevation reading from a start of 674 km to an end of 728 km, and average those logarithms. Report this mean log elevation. 0.836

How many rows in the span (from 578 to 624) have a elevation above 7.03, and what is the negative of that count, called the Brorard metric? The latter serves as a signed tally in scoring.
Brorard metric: -8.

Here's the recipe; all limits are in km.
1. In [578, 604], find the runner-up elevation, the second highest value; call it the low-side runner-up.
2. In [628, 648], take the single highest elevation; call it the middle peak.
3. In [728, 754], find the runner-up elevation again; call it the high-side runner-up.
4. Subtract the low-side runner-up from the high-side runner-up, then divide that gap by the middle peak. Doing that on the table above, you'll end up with -0.043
